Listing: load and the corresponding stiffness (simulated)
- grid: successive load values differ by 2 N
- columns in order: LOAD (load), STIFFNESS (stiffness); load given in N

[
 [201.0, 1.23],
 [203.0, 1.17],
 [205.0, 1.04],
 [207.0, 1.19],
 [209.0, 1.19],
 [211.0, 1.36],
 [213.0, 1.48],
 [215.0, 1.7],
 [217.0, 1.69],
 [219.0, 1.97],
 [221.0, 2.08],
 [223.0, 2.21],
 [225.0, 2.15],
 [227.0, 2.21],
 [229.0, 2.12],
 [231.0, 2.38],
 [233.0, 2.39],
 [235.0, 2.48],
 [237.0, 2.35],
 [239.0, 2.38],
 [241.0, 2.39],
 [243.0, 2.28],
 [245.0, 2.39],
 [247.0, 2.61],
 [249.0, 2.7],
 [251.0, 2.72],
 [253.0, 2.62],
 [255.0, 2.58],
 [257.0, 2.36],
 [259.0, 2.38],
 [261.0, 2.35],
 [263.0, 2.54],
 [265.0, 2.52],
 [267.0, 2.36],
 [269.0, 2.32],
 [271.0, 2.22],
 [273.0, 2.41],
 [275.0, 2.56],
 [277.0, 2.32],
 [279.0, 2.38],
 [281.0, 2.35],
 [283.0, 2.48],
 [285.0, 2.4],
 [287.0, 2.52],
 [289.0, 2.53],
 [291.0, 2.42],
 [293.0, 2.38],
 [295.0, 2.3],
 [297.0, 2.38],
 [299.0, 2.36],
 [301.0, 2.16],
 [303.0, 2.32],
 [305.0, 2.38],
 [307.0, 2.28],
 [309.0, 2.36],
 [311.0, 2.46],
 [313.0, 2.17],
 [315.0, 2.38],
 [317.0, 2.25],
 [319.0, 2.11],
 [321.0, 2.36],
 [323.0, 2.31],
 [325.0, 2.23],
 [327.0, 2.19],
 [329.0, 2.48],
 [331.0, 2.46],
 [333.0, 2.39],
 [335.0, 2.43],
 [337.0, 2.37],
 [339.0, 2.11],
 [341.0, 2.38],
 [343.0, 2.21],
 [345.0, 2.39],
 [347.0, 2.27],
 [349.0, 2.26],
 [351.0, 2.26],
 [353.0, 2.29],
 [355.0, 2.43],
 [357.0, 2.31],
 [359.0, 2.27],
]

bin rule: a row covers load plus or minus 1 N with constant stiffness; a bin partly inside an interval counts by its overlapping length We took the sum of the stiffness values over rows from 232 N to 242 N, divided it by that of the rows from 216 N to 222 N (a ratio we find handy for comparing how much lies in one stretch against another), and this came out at 2.1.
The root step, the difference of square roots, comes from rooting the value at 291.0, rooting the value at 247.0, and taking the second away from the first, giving -0.06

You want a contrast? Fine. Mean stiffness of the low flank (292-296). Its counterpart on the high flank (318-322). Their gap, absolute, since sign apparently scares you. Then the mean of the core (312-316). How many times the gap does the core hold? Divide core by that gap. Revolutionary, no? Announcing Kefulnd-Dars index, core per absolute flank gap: 22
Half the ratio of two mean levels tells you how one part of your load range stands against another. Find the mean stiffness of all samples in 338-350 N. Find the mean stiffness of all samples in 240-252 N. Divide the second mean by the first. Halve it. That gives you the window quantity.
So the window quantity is 0.55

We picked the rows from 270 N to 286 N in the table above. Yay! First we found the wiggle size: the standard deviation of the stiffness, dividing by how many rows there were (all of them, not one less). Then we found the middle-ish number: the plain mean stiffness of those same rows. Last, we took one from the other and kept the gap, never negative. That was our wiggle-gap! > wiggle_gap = 2.29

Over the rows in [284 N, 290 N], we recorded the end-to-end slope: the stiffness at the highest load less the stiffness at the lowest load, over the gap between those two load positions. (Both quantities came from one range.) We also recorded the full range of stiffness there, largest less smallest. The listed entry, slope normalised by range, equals 0.250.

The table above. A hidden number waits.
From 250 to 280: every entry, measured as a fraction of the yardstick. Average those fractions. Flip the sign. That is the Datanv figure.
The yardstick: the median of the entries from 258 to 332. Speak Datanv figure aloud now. -1.04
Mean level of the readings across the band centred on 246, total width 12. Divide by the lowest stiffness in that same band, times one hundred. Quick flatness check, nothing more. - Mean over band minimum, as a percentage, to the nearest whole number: 110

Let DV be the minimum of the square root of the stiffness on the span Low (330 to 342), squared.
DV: 2.11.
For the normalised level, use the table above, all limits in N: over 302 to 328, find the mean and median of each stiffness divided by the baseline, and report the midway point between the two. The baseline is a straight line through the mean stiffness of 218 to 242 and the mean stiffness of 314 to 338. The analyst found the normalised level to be 0.99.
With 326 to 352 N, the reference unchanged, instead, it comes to 1.00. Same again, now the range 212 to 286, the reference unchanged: 1.03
